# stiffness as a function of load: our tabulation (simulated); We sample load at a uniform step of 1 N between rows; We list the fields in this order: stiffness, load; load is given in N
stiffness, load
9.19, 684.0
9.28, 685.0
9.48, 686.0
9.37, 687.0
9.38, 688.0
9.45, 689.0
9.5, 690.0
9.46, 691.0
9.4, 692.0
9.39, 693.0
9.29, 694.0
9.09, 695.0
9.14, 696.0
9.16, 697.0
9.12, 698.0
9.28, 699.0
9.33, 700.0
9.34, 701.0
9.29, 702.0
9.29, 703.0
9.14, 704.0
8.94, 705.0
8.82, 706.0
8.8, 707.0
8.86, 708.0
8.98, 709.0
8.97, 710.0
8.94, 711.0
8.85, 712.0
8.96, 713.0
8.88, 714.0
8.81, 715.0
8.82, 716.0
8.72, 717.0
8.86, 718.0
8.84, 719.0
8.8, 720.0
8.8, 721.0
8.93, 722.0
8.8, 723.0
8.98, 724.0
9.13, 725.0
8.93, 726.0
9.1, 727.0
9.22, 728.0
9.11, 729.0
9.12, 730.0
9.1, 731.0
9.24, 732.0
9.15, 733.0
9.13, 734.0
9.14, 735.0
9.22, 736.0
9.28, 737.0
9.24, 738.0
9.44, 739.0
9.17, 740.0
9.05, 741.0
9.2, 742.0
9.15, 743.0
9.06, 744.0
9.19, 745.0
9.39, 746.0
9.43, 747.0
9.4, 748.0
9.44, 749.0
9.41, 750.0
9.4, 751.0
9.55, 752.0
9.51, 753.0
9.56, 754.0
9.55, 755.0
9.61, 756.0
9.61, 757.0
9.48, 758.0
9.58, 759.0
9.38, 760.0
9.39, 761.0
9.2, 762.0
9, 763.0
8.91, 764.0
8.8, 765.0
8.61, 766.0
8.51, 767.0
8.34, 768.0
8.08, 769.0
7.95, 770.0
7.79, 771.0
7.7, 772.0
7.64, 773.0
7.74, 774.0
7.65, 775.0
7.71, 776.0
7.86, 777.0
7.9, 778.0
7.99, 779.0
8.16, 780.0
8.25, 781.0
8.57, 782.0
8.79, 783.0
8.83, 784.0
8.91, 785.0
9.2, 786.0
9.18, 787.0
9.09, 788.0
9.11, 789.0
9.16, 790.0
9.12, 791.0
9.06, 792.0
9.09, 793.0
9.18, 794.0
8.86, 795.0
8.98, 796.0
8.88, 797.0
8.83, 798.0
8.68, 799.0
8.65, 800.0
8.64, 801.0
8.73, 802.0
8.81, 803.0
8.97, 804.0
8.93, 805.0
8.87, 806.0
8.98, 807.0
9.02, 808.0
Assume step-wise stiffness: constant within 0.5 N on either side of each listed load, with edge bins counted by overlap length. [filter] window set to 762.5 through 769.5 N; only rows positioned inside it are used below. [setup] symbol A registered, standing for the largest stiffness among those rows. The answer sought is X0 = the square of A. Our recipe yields 81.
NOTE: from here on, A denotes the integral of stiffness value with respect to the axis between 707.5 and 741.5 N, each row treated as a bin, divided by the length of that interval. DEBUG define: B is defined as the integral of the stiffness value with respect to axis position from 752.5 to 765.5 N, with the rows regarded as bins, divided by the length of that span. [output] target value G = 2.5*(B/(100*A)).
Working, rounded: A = 9.02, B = 9.4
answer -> 0.0259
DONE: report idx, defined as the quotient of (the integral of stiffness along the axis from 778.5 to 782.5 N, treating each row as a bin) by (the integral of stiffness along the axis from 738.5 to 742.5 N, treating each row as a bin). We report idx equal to 0.89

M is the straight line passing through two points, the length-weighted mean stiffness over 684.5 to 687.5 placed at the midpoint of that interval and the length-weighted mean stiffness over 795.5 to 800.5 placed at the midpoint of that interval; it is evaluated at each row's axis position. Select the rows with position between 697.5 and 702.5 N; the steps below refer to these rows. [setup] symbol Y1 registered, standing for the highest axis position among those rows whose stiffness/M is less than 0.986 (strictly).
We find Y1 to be 698.0 N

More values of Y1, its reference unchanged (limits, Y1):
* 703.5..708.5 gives 708.0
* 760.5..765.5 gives 765.0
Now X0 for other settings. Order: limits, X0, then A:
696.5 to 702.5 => 87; 9.34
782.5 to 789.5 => 85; 9.2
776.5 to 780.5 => 67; 8.16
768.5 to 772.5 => 65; 8.08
